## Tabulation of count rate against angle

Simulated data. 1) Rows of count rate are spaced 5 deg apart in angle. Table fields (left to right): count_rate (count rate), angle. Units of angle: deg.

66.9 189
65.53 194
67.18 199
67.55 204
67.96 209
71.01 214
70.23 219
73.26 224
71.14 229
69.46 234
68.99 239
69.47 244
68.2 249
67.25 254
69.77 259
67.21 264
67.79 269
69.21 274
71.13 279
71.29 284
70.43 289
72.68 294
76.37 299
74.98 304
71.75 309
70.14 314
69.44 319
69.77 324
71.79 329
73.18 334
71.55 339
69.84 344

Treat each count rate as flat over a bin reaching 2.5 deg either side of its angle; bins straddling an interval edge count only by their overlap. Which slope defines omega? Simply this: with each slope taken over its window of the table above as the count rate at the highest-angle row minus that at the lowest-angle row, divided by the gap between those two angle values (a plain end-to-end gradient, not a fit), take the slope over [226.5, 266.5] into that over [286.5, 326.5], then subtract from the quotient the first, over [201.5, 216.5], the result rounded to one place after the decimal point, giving -0.2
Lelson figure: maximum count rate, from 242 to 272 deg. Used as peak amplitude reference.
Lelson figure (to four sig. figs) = 69.77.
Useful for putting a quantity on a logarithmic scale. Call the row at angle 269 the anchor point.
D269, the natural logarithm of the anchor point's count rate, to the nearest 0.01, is 4.22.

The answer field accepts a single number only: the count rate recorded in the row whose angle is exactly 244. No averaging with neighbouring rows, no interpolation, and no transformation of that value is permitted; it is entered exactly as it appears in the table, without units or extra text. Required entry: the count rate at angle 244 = 69.47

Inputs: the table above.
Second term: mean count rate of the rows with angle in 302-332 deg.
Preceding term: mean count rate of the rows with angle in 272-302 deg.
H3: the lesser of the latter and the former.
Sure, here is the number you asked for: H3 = 71.3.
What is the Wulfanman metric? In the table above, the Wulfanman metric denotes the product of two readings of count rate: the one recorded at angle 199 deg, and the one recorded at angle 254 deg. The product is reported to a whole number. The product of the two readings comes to 4518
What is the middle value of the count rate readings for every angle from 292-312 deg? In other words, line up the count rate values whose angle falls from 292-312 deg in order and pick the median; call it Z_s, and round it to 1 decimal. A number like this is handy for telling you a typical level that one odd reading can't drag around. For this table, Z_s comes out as 73.8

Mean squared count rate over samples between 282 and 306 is 5356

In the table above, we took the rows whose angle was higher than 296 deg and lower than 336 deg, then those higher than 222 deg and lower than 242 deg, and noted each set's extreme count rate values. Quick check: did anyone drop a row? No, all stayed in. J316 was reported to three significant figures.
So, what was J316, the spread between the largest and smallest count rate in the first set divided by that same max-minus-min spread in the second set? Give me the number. 1.62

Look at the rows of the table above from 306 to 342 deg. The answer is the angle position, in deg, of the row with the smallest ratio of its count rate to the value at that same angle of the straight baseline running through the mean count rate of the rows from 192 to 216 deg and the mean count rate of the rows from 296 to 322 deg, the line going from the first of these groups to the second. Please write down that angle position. 319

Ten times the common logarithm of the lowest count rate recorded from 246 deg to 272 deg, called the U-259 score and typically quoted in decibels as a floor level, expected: 18.3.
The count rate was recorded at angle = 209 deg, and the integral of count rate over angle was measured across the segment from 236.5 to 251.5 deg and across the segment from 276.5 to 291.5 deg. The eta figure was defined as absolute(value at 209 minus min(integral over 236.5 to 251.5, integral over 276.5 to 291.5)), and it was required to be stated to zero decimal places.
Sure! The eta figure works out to 965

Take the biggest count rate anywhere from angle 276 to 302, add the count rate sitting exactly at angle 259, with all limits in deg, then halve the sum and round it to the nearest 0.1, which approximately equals 73.1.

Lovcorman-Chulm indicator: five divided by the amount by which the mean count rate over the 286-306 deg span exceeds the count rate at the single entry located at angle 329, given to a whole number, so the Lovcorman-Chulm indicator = 3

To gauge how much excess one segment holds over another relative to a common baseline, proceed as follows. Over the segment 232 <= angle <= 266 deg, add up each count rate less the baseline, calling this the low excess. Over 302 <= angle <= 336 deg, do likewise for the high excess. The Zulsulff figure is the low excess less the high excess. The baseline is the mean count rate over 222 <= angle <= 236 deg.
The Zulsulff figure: -21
